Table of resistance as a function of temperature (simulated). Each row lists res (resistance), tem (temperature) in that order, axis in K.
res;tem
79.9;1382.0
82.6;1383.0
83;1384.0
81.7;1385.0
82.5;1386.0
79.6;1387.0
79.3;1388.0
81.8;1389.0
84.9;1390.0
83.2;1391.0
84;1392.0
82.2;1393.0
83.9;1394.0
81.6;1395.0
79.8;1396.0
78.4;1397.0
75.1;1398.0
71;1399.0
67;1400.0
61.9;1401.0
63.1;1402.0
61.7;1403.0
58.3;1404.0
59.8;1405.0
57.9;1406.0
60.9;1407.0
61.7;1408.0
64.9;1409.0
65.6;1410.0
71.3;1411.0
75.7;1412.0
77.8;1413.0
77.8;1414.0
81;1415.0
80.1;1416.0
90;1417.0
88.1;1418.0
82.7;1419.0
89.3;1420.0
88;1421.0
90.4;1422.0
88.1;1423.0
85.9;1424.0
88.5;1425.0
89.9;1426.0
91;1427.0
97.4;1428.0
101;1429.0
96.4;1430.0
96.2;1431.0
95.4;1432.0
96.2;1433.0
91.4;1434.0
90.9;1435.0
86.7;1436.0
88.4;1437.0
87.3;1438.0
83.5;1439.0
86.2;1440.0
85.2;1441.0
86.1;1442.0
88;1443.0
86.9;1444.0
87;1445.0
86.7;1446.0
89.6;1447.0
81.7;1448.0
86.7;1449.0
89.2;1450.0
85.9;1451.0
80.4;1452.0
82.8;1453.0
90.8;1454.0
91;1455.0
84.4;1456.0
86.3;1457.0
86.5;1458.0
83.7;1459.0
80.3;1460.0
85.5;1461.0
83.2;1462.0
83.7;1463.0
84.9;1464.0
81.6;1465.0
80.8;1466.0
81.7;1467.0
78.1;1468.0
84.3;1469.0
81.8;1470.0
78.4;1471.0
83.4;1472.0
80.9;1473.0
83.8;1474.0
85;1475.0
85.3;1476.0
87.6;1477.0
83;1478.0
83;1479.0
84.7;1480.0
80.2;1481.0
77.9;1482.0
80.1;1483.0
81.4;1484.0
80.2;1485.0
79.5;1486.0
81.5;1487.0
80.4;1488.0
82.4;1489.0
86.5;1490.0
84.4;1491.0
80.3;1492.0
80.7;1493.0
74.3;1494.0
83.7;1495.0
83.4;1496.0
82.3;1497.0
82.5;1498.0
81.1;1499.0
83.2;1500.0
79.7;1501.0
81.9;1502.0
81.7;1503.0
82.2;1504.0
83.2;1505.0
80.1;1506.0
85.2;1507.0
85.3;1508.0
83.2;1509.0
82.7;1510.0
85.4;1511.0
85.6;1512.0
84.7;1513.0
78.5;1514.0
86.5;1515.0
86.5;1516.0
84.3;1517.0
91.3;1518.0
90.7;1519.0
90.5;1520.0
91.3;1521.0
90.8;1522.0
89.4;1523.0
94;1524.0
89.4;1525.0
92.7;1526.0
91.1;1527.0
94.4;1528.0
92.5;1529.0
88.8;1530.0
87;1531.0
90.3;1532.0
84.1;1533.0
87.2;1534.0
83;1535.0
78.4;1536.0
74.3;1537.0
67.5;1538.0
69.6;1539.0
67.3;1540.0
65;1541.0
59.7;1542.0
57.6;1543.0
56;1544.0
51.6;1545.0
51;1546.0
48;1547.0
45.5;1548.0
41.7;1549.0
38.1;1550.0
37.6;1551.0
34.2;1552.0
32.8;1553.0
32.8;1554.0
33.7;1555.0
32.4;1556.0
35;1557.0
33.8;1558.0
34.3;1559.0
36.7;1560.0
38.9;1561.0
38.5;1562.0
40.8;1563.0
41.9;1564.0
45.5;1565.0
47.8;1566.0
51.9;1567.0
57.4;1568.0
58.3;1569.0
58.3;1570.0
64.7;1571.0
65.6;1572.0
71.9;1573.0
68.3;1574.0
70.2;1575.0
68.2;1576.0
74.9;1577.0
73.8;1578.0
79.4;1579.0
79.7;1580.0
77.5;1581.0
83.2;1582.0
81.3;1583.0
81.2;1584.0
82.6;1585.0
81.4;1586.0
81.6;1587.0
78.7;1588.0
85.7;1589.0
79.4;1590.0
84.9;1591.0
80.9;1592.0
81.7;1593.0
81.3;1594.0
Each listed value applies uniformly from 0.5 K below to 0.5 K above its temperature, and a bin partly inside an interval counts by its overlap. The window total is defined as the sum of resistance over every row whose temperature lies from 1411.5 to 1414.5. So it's 231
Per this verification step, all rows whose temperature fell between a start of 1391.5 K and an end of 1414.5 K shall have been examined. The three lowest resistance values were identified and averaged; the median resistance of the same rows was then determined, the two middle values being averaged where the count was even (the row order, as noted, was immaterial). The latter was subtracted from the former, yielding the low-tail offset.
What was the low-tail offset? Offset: -12.3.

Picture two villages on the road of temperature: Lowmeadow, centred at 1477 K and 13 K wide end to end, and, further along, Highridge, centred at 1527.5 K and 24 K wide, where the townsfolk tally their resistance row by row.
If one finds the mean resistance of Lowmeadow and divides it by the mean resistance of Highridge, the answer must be 1.0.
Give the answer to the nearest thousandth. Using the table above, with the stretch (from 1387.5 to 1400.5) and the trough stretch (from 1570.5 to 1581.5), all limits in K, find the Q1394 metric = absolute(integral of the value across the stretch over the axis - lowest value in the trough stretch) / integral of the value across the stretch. 0.937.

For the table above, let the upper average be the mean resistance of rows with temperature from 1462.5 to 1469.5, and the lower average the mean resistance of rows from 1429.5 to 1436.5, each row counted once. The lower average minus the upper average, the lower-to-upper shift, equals 11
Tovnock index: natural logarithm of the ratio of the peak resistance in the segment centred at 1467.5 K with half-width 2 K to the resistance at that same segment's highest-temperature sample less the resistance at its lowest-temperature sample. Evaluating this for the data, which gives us 3.2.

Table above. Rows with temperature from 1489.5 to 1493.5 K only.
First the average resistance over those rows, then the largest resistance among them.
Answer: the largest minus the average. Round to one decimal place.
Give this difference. 3.5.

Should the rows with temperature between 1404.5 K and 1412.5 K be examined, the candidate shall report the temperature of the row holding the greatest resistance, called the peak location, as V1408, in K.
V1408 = 1412.0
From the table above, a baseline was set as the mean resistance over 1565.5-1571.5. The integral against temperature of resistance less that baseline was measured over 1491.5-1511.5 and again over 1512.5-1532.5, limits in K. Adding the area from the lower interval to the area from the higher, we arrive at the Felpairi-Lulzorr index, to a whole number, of 1171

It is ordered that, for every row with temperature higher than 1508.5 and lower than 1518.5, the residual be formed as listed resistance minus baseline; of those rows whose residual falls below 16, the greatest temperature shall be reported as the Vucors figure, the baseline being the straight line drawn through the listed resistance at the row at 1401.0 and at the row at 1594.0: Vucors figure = 1517.0 K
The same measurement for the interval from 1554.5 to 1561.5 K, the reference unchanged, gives 1561.0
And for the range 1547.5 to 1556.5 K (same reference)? 1556.0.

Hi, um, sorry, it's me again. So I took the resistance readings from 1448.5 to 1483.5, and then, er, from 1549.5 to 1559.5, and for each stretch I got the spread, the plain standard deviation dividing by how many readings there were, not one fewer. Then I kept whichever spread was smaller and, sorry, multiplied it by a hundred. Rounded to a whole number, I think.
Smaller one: 185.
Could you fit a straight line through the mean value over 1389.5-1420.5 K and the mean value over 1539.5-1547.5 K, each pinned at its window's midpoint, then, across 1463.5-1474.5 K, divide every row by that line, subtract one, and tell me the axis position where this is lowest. 1468.0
